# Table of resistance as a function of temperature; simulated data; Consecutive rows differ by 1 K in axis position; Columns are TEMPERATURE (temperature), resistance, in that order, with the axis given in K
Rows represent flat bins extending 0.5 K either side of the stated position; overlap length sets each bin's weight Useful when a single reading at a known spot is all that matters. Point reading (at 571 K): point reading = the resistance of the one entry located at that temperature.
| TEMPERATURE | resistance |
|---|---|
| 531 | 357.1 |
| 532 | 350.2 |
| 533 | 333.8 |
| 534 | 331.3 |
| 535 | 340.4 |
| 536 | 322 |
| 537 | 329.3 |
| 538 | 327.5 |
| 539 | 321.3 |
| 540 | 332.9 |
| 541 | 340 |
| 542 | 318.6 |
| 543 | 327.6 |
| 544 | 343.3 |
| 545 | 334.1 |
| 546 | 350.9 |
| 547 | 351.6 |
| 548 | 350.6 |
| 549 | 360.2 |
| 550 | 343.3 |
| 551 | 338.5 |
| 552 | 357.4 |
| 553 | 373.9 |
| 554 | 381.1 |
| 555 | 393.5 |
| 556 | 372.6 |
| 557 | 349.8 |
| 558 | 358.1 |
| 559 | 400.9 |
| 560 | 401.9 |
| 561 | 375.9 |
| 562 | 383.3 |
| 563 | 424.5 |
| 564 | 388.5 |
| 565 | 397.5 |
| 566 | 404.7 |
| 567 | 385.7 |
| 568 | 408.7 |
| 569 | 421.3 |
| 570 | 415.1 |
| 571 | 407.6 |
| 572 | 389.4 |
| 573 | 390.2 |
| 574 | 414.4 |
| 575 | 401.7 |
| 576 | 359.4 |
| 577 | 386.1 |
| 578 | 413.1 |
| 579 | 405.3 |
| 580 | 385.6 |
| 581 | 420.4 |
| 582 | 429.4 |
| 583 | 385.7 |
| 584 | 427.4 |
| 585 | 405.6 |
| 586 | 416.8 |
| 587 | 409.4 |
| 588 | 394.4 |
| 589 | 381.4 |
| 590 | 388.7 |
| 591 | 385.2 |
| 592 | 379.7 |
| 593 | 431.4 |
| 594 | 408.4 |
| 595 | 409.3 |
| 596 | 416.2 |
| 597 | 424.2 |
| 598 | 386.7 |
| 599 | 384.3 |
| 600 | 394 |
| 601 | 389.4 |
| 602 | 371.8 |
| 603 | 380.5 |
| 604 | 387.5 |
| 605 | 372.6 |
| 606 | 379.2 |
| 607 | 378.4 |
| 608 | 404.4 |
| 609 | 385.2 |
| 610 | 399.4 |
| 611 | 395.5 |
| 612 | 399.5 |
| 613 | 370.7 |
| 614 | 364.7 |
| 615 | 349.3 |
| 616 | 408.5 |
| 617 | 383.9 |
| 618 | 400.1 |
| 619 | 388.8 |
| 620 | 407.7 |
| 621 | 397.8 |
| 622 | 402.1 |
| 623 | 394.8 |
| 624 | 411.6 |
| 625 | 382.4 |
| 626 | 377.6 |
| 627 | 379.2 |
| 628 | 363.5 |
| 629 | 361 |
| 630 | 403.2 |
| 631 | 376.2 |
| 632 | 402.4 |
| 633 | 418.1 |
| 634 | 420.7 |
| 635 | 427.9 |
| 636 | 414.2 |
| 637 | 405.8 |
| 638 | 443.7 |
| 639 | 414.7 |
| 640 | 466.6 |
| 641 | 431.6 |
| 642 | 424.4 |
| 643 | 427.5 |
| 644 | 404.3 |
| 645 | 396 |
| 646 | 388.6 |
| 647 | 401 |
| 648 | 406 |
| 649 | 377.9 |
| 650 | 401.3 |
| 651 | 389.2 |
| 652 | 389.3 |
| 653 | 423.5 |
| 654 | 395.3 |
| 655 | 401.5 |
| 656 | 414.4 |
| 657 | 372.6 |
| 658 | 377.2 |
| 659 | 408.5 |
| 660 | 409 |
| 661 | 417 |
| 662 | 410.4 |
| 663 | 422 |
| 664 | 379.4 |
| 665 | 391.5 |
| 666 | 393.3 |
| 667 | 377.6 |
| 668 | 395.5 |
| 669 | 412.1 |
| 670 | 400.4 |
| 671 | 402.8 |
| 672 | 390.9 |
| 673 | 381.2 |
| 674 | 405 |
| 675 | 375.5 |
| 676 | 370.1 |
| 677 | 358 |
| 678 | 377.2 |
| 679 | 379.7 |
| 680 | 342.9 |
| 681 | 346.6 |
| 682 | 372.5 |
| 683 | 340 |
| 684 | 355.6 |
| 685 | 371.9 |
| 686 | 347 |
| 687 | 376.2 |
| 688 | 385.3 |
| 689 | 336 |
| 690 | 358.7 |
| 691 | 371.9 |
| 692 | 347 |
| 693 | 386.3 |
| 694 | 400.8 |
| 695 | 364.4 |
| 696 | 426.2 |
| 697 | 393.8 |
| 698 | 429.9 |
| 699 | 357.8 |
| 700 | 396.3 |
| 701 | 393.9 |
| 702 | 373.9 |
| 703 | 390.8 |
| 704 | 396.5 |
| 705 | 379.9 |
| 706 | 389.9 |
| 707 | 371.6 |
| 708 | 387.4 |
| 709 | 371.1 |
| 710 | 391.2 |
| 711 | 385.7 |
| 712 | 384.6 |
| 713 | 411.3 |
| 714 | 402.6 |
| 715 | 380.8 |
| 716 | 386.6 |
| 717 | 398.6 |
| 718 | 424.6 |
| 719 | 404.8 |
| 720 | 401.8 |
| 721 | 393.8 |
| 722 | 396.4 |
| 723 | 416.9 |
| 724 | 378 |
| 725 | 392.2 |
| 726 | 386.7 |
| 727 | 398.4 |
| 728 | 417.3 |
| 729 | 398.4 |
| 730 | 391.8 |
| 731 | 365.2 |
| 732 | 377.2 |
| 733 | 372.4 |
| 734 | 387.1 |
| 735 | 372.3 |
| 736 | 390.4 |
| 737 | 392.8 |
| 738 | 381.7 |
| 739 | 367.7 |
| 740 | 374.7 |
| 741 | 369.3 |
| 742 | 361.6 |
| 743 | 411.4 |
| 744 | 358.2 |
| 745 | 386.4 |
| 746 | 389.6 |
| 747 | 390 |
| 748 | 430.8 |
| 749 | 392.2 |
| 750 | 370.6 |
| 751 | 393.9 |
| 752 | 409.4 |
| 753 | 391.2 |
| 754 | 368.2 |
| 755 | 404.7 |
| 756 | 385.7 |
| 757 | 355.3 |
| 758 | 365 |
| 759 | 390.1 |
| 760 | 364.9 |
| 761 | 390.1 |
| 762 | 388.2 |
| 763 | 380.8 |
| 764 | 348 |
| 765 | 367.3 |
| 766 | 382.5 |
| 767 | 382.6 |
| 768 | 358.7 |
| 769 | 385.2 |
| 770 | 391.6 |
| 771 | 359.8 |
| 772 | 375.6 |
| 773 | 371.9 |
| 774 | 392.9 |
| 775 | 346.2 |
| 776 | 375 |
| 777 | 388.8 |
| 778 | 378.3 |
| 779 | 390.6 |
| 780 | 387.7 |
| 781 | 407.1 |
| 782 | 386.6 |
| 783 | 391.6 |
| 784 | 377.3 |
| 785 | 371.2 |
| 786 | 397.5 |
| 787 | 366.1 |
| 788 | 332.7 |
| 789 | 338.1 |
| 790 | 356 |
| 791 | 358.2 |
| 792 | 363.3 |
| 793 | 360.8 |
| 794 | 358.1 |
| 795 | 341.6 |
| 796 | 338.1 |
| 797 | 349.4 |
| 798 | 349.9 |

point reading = 407.6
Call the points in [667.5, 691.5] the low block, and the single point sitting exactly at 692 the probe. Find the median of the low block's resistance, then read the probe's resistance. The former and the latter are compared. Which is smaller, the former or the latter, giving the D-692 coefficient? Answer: 347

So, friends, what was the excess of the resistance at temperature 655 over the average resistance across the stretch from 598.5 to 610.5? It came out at 16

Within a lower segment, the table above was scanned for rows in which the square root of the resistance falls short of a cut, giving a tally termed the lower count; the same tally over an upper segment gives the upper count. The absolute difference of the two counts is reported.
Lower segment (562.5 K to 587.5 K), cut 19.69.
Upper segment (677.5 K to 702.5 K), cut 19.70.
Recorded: 14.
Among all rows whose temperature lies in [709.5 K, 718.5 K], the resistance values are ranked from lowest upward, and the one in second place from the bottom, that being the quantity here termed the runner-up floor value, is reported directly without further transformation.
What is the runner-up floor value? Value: 384.6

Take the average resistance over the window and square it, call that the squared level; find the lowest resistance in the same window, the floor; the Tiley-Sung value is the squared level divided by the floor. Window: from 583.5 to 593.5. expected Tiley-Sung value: 426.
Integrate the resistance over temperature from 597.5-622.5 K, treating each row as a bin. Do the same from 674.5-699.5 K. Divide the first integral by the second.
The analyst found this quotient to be 1.04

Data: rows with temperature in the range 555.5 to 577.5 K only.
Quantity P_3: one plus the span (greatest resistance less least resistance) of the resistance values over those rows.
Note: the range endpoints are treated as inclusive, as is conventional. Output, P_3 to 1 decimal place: 75.7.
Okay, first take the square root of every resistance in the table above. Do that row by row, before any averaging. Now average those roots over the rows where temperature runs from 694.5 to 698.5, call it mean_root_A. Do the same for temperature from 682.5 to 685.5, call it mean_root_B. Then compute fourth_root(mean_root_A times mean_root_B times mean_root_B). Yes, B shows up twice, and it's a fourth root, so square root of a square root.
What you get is 9.19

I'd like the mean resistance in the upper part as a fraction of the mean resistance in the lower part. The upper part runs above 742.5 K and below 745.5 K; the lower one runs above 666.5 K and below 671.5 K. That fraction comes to 0.97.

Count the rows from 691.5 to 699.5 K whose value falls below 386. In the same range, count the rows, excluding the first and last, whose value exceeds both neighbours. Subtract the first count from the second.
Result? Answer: 0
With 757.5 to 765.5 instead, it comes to -3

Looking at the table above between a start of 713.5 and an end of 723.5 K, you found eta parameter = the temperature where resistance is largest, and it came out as 718 K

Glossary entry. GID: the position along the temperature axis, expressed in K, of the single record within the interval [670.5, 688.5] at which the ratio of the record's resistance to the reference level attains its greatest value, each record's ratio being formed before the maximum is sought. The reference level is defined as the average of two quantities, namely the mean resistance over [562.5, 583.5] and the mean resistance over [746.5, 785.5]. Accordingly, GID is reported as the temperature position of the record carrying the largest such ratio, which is 674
